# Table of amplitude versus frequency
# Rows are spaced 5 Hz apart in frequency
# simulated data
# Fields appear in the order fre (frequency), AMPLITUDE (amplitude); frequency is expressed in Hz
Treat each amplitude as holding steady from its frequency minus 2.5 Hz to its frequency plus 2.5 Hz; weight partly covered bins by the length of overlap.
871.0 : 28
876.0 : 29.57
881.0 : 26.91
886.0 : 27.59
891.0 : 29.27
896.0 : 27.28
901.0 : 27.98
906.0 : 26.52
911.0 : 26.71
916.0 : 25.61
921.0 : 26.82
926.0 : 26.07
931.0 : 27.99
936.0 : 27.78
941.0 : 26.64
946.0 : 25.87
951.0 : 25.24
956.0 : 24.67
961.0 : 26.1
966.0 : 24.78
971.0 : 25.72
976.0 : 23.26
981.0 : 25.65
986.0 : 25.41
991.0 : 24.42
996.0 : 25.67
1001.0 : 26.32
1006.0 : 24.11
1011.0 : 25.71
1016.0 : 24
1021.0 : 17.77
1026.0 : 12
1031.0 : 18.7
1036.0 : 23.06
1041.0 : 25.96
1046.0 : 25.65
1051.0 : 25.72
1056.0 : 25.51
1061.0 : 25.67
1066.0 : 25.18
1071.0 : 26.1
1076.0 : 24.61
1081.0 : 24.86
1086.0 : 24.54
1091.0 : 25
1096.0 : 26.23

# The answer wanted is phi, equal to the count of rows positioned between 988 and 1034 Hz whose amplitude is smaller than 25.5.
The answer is 6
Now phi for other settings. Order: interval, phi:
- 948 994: 6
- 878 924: 0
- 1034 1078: 3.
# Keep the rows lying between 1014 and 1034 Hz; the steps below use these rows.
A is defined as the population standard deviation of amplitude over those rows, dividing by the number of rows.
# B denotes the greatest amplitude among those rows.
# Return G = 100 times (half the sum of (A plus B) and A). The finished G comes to 1626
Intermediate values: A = 4.26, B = 24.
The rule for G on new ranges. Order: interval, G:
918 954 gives 1492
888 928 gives 1571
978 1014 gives 1388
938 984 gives 1426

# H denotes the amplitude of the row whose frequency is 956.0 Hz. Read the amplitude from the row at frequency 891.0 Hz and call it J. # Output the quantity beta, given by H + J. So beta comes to 53.9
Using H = 24.67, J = 29.27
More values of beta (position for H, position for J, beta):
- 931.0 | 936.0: 55.8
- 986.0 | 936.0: 53.2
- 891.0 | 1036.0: 52.3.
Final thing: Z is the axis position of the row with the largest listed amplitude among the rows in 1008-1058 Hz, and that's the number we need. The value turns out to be 1041.0 Hz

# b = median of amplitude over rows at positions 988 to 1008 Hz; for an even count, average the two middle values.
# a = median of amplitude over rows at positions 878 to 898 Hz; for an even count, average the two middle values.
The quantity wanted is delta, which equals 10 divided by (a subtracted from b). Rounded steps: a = 27.4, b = 25.0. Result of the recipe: -4.2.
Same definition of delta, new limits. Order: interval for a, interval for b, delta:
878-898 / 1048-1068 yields -5.4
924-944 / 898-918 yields -16.8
